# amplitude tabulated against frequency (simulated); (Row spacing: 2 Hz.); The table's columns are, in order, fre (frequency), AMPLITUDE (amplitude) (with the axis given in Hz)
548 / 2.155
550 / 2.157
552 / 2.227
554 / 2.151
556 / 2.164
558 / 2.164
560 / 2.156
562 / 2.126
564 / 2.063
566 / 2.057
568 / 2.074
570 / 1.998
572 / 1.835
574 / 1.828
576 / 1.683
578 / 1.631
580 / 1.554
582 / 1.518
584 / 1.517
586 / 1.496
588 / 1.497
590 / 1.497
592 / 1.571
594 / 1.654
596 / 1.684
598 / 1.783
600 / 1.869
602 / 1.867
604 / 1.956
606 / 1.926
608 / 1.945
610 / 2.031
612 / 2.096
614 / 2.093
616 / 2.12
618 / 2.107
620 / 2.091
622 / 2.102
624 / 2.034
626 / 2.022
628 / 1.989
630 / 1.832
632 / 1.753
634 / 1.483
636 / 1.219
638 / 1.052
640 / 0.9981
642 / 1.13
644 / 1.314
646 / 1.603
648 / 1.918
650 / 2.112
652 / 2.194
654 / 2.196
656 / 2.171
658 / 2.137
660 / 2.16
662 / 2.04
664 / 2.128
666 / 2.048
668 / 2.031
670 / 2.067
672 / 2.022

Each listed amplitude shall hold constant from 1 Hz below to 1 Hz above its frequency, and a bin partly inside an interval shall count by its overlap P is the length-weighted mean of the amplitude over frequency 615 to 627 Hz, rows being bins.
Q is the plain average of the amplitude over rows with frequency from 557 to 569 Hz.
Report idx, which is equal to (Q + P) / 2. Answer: 2.09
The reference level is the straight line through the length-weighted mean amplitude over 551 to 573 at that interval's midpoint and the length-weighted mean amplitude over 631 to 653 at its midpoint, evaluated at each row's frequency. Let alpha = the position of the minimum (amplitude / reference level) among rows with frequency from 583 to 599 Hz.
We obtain 586 Hz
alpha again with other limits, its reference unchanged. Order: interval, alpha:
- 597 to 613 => 598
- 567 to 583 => 582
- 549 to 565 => 550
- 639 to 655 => 640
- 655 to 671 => 662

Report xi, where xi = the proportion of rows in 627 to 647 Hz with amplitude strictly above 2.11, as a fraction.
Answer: 0.00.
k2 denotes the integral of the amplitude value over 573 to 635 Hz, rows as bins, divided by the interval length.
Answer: 1.81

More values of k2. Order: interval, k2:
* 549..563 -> 2.16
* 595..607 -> 1.85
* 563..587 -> 1.77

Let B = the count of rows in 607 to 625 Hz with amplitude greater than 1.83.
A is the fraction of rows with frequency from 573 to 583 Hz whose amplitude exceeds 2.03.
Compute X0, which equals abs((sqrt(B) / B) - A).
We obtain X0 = 0.33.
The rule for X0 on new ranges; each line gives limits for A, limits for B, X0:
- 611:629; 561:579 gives 0.37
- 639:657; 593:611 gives 0.04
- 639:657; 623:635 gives 0.06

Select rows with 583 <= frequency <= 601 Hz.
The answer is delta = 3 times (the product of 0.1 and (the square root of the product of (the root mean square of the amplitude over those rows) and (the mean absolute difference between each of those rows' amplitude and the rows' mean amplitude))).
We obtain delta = 0.129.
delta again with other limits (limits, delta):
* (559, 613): 0.180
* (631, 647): 0.163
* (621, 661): 0.243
